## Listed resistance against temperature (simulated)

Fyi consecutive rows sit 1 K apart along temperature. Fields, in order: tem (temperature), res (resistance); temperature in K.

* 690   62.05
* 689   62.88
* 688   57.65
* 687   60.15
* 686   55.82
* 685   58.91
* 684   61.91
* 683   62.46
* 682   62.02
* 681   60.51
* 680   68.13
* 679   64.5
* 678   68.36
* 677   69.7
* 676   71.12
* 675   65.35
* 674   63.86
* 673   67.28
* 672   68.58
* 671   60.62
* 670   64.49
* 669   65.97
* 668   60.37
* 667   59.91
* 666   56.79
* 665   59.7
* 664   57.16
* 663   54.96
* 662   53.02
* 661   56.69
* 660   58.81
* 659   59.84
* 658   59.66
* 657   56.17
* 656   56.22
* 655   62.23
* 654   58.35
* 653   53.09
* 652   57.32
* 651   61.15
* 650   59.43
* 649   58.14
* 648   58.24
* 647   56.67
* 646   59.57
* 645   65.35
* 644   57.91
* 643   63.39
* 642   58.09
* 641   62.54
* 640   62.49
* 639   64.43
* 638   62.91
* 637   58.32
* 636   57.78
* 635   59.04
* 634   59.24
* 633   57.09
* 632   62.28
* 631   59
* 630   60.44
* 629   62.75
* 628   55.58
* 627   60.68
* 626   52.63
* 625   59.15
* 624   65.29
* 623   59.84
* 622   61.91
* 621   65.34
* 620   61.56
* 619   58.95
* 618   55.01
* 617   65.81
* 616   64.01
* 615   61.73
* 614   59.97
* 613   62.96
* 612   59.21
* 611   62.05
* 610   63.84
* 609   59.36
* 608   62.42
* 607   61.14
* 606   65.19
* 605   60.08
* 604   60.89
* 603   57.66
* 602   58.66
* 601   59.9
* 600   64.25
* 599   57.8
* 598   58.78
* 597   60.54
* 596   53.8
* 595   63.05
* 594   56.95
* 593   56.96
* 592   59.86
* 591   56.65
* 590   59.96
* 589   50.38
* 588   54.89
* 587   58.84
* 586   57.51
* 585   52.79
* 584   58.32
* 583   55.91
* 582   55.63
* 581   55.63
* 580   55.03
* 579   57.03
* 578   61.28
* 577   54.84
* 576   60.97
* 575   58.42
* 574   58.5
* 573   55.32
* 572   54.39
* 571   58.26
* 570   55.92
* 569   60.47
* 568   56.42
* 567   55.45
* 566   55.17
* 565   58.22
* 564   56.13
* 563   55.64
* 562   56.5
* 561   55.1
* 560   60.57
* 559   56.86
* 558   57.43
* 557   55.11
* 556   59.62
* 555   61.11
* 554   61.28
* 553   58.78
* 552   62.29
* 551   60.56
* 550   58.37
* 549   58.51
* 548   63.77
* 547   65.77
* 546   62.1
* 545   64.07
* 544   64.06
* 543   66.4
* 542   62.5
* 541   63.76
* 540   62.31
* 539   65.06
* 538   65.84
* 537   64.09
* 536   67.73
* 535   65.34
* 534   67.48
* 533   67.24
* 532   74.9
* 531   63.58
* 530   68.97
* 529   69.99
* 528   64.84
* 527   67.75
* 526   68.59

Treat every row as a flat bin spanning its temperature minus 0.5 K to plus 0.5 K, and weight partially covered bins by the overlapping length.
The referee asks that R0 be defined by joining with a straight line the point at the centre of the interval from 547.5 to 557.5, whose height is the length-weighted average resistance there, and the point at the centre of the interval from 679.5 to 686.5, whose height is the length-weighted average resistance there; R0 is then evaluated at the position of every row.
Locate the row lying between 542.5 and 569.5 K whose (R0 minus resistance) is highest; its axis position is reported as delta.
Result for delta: 561 K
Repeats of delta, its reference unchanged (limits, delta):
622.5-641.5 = 626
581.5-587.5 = 585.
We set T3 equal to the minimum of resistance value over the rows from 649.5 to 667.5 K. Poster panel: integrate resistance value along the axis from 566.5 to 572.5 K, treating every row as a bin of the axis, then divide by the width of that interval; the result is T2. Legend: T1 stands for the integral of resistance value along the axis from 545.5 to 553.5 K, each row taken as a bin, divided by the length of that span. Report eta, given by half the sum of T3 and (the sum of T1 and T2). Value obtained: 85.6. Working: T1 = 61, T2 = 56.8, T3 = 53.02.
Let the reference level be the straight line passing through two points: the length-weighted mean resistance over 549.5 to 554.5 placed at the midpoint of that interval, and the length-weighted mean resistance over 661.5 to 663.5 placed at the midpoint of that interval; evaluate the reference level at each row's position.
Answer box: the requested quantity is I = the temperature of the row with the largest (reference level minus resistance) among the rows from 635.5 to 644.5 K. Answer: 636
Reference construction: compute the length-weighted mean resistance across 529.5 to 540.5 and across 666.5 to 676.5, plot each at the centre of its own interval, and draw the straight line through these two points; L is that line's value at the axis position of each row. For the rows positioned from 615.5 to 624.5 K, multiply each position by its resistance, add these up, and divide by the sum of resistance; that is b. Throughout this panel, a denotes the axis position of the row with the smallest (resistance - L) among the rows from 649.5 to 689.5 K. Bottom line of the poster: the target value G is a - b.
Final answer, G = 33.0 K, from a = 653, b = 620.0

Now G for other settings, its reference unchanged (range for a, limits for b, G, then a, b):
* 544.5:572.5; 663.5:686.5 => -103.0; 572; 675.0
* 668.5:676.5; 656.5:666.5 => 9.5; 671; 661.5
